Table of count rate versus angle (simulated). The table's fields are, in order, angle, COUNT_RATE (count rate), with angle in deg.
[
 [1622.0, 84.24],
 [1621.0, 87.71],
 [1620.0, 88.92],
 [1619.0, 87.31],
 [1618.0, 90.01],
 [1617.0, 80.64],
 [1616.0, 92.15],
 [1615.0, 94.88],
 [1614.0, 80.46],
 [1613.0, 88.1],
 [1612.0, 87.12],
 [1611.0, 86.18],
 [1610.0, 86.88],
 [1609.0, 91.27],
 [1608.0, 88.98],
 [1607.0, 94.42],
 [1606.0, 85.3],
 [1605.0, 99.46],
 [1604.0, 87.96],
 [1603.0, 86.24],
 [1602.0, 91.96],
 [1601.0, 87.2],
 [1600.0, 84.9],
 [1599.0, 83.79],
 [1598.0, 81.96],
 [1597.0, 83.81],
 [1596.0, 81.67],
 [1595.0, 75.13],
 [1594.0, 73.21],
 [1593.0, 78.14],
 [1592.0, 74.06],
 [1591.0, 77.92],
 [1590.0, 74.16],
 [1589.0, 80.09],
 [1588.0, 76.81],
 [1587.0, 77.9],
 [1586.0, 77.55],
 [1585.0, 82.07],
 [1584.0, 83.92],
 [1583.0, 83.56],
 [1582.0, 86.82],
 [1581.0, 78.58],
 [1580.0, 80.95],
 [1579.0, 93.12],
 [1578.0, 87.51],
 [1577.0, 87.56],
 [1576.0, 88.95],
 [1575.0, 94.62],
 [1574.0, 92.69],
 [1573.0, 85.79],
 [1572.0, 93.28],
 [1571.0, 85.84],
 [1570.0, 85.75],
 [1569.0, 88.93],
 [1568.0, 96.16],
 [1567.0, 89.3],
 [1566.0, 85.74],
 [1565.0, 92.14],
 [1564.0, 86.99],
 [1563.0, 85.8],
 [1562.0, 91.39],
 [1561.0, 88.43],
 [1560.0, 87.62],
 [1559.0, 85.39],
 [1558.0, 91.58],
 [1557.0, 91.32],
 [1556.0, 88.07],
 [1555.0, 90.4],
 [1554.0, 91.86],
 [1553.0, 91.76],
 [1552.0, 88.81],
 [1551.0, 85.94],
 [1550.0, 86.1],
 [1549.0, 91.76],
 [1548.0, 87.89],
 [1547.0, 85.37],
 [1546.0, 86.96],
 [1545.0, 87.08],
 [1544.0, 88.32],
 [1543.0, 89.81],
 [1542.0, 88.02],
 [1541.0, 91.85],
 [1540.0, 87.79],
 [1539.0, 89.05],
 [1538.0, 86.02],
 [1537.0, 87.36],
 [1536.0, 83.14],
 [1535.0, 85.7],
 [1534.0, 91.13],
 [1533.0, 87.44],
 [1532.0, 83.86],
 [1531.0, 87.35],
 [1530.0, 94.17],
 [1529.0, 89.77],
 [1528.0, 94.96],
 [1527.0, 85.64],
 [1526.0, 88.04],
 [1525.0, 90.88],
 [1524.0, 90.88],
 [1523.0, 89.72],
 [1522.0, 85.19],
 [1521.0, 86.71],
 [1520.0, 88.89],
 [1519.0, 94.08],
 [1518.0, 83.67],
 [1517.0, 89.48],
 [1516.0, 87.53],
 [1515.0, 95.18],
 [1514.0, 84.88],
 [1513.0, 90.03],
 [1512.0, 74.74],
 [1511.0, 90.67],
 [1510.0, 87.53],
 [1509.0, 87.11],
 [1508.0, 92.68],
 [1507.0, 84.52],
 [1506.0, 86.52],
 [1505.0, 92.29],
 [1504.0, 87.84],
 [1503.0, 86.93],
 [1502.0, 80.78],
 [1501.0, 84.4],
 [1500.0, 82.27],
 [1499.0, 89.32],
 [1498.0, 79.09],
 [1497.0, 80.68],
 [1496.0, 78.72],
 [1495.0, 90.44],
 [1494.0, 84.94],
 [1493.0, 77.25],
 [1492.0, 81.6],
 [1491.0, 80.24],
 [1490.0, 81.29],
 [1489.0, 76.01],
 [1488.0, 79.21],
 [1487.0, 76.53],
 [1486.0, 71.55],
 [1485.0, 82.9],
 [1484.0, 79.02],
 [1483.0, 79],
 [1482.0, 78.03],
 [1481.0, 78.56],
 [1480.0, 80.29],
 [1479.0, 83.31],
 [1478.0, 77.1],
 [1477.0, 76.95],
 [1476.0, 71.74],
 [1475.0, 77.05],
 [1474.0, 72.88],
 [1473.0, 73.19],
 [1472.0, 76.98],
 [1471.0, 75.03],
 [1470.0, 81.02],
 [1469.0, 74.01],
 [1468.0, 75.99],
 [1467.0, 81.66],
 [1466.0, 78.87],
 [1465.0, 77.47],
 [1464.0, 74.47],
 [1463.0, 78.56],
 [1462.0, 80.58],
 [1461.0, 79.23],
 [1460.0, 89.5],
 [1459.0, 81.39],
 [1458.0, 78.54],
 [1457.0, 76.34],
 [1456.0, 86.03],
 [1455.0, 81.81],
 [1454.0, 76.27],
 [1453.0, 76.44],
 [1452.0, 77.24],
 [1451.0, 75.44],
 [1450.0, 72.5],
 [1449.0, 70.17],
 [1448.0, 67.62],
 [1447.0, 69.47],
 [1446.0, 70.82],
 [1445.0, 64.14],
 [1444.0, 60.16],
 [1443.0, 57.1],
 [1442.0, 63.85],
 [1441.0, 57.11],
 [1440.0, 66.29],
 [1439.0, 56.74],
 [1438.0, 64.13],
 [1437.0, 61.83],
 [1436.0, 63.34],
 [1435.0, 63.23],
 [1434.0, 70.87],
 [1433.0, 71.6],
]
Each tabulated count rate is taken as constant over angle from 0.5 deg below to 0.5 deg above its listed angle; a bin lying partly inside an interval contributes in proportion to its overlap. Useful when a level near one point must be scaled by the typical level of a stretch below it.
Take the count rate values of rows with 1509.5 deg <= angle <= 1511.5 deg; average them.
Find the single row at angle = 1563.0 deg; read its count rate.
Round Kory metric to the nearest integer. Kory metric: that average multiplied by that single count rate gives 7645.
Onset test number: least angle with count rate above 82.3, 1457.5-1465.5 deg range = 1460.0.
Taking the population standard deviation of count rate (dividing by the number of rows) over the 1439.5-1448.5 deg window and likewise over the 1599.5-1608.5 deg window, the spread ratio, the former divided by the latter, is 1.0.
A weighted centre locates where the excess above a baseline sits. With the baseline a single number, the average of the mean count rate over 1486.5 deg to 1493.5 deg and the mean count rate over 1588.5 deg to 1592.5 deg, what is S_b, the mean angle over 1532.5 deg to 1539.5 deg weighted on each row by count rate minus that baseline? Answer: 1535.9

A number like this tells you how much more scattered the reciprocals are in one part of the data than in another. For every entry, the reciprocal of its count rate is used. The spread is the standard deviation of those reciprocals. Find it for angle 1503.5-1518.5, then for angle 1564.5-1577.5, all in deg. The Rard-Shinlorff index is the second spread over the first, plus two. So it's 2.7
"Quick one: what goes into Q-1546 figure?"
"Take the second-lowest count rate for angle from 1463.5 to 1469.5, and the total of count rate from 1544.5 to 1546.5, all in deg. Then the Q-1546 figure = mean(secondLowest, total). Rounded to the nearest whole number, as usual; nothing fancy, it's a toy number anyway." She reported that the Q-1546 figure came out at 124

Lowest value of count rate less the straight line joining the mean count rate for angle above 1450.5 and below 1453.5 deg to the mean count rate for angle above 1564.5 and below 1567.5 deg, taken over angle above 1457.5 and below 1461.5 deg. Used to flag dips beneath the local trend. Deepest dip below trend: 1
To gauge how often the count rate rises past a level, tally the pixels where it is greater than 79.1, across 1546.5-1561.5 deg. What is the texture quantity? 15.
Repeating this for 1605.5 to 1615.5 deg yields 10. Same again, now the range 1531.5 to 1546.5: 15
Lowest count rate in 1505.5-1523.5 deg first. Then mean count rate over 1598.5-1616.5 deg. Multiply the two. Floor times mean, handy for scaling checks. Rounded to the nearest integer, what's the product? 6632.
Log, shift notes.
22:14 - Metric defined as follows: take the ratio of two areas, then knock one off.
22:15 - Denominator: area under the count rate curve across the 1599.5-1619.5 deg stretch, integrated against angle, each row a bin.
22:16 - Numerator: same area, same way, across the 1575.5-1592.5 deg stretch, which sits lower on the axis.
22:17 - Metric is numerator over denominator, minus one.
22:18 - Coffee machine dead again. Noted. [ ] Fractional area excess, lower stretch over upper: -0.2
